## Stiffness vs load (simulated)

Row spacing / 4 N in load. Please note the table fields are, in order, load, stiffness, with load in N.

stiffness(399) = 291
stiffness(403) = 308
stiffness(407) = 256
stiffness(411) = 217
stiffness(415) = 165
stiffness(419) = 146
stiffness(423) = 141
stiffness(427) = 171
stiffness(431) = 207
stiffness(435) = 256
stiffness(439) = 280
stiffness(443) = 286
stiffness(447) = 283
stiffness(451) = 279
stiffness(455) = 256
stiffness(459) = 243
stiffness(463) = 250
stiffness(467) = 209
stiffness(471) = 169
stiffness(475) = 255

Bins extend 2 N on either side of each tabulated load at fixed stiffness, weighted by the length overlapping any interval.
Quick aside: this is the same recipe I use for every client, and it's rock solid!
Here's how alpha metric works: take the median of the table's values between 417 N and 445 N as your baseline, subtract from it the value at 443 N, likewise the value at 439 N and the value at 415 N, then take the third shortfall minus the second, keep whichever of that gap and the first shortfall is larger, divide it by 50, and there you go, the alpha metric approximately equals 2.3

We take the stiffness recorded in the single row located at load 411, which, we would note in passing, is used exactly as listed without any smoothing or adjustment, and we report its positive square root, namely 14.7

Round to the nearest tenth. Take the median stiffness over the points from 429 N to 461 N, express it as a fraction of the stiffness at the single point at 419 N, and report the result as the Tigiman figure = 1.8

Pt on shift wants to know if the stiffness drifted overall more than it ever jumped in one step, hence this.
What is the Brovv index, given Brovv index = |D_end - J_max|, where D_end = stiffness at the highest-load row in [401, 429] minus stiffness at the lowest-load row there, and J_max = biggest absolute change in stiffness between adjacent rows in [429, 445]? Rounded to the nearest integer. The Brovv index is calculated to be 186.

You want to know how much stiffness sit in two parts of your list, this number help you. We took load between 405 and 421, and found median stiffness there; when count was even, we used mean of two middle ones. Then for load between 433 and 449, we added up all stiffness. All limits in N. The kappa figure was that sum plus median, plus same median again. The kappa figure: 1487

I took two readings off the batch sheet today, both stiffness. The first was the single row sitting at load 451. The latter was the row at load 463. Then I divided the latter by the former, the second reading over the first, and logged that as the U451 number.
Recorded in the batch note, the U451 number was 0.9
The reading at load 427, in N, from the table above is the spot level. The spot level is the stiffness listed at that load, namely 171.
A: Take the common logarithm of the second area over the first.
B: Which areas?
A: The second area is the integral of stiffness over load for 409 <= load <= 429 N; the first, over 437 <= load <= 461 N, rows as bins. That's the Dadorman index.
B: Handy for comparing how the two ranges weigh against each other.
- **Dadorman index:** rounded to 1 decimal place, -0.3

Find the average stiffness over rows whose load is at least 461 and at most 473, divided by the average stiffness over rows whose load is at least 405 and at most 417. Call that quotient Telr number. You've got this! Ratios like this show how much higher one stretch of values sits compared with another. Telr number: 0.98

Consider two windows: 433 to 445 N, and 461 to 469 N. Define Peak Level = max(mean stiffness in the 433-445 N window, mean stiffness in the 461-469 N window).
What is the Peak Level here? 274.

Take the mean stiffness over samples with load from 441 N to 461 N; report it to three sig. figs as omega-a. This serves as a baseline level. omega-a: 269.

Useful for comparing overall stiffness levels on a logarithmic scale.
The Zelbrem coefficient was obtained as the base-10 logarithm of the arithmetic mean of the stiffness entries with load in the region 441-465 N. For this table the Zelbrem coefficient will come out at 2.43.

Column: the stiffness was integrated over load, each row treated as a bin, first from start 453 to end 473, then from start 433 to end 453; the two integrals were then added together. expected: 10044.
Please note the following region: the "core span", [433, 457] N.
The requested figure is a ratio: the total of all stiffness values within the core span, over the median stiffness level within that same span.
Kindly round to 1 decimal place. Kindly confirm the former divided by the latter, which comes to 5.9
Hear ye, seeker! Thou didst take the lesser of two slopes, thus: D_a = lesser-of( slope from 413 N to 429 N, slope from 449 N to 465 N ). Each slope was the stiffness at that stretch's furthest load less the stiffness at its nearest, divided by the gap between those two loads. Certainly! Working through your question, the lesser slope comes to -2.4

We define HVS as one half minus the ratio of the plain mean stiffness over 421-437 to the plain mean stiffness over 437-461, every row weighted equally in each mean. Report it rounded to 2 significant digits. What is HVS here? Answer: -0.21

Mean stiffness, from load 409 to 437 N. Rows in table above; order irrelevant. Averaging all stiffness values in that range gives 186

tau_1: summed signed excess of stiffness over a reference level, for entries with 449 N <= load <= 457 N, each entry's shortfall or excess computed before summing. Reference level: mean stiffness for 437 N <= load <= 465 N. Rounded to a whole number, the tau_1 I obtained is -1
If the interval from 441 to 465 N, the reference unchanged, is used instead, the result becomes -12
